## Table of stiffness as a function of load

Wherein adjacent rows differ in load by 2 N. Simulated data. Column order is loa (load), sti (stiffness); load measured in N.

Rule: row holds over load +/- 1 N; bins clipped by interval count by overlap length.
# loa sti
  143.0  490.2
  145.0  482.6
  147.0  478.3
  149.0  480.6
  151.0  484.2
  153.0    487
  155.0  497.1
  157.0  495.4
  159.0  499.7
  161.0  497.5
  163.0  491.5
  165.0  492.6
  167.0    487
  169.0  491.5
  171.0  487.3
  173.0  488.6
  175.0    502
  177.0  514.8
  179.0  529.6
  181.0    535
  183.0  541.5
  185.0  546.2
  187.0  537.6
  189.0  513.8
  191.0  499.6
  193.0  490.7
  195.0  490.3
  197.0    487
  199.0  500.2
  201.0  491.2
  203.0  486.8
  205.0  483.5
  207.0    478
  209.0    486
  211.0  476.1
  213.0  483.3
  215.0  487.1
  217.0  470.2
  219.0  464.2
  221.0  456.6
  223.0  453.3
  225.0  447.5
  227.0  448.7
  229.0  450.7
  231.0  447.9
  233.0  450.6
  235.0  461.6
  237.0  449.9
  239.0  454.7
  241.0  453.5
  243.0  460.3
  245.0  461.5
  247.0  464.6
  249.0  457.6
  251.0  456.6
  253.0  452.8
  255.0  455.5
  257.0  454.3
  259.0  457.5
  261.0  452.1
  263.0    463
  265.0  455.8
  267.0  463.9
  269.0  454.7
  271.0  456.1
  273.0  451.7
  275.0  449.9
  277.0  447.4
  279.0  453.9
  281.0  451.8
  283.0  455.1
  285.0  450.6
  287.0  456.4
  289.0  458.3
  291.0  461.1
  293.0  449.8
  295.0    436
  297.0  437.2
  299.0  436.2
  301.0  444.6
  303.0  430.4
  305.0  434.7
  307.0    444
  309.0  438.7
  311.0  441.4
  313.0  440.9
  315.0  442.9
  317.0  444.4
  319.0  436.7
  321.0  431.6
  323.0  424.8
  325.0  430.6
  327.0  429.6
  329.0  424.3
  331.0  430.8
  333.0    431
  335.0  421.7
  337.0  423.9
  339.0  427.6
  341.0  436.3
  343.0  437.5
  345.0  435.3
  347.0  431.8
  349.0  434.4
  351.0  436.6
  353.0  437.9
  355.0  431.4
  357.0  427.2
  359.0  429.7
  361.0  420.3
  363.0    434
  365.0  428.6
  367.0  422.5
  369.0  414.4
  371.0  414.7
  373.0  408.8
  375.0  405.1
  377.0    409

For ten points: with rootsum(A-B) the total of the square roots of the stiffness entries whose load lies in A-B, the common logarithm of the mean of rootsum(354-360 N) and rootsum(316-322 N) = 1.796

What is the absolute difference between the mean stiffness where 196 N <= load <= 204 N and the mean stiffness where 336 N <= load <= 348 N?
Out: 59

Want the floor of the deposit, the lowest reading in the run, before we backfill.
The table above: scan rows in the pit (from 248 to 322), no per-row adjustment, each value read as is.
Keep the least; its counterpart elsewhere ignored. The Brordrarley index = 430.4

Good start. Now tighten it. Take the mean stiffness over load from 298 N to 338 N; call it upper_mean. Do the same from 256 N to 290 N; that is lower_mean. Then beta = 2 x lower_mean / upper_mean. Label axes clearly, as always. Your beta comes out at 2.10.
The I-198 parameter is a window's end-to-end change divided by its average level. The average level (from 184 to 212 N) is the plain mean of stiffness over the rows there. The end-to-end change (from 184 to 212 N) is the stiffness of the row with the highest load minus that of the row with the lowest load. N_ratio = -0.14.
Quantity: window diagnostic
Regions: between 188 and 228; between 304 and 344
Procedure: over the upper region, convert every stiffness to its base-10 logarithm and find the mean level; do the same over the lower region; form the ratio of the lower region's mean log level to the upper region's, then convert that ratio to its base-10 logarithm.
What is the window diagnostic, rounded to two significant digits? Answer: 0.0071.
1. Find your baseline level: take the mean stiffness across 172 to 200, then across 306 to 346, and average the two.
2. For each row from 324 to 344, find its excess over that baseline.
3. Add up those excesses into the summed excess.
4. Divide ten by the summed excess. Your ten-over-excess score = -0.02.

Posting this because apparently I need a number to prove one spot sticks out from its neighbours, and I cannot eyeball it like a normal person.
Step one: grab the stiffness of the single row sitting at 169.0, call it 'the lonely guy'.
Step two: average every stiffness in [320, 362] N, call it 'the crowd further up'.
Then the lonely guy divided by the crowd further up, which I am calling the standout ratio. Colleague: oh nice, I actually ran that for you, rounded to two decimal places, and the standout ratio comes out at 1.14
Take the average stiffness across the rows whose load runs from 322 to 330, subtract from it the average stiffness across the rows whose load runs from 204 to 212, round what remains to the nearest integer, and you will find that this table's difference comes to -54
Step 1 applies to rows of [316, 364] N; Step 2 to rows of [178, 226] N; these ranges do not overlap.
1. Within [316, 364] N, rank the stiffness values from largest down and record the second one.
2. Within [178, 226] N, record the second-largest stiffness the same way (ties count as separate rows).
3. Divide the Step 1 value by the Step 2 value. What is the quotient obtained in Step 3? 0.81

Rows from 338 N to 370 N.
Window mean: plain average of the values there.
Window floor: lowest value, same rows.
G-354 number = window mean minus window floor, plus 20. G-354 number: 35.9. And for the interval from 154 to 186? 39.1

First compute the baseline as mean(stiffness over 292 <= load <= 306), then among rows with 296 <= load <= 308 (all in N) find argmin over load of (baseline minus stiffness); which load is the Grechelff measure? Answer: 301.0 N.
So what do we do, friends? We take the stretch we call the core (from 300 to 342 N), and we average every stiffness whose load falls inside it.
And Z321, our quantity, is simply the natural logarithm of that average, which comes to 6.07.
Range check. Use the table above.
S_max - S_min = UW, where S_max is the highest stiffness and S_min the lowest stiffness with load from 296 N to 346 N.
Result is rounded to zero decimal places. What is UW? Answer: 23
